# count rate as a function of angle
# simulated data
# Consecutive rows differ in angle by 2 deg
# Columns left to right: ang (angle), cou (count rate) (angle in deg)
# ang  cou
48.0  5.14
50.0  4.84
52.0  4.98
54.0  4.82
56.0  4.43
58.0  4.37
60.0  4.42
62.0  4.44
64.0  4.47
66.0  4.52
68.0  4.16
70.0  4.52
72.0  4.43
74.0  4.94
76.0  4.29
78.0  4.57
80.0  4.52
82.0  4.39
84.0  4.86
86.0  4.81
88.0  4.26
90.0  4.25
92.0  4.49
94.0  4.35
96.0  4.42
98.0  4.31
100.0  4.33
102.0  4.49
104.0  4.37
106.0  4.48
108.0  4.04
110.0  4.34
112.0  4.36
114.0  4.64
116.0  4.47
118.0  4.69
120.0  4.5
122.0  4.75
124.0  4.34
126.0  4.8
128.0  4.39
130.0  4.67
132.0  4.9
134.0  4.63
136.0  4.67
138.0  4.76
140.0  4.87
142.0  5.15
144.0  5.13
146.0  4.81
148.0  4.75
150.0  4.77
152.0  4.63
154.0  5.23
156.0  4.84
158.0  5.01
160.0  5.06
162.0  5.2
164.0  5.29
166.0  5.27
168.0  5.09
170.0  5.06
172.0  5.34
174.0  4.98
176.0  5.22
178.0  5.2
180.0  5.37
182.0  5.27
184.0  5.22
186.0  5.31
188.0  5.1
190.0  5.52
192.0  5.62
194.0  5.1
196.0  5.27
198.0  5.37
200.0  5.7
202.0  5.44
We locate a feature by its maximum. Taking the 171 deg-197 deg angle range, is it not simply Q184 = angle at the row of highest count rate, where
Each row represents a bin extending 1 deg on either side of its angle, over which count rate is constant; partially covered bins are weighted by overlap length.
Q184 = 192.0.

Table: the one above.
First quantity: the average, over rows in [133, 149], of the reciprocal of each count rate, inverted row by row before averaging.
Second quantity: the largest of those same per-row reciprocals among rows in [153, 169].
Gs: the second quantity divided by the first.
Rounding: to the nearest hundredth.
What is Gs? 1.00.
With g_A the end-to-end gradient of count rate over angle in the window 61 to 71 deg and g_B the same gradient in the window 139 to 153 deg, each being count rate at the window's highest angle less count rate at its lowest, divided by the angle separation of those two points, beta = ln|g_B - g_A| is -3.5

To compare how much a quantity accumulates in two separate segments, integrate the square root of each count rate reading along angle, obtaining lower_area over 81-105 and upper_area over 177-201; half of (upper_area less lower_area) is 2.4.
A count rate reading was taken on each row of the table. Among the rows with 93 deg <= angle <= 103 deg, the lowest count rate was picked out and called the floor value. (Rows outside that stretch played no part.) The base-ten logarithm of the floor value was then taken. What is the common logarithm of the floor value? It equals 0.63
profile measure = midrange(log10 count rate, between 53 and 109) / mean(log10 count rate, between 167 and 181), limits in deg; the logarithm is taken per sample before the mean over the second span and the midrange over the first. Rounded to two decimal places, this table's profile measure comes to 0.91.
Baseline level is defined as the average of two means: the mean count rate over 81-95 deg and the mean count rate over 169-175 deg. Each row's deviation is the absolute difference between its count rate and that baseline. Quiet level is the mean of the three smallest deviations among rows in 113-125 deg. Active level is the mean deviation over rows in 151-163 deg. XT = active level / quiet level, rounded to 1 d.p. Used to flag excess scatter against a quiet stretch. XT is 2.2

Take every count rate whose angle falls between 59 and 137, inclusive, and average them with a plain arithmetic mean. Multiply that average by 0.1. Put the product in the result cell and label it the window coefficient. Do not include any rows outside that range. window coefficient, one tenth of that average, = 0.449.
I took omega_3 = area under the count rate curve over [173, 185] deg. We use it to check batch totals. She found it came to 62.5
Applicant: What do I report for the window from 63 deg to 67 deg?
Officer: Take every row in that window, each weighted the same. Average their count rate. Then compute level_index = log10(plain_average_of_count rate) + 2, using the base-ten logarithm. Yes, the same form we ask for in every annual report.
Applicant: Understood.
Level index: 2.65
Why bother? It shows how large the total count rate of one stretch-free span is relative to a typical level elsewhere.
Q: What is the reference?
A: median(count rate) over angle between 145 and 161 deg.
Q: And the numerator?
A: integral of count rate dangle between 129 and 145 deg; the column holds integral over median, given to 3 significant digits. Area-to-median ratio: 16.1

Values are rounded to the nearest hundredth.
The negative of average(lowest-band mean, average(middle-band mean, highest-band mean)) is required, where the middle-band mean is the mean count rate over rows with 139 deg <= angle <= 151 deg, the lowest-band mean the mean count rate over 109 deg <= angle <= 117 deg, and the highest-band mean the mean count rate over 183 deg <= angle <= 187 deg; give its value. -4.77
